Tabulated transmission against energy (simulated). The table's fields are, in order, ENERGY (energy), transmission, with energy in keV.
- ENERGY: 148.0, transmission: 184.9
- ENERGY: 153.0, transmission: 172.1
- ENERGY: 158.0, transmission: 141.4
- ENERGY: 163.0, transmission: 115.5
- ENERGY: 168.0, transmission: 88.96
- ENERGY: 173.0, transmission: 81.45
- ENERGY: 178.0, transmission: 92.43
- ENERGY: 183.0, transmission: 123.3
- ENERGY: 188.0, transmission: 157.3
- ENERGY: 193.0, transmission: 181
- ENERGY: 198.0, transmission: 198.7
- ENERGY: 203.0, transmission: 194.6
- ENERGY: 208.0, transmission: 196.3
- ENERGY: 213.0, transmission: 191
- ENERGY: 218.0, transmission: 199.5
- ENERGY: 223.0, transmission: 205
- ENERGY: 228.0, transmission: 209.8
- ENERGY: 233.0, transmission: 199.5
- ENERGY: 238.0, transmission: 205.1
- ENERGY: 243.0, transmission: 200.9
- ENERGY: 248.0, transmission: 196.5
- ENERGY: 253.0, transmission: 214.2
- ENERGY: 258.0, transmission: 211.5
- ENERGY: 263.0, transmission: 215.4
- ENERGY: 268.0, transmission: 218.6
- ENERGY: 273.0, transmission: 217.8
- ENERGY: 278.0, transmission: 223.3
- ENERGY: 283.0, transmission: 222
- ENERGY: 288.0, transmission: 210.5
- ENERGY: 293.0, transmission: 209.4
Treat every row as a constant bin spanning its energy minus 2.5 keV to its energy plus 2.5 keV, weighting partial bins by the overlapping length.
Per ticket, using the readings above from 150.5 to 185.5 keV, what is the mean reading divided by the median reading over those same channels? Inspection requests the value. 1.01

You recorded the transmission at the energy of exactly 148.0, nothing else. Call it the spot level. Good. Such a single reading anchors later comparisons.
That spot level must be 184.9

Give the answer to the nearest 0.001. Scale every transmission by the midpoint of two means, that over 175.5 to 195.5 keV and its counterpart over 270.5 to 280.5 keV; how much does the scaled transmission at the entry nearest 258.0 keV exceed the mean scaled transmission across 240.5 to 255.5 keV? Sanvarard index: 0.043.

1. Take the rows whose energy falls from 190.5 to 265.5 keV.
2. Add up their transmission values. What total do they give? 3019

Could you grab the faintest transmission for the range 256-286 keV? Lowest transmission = 211.5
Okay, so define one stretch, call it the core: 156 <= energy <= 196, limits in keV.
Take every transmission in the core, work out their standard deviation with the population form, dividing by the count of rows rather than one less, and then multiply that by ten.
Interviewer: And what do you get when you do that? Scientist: 331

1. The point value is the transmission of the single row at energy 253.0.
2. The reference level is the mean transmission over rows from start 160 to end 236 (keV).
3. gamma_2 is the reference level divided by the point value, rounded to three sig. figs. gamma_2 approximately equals 0.758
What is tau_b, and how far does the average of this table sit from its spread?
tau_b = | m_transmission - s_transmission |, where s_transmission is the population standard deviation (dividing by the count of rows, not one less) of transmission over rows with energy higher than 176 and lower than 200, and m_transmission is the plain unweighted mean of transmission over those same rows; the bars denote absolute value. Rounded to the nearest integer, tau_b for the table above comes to 112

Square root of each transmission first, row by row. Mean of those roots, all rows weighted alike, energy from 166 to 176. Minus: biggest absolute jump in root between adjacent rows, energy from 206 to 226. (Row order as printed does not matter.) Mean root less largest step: 8.9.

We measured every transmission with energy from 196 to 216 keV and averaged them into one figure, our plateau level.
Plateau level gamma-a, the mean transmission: 195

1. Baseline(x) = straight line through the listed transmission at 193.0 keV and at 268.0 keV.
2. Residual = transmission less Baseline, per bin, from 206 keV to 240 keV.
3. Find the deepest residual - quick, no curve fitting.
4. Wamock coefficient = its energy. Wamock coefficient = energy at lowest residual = 233.0 keV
